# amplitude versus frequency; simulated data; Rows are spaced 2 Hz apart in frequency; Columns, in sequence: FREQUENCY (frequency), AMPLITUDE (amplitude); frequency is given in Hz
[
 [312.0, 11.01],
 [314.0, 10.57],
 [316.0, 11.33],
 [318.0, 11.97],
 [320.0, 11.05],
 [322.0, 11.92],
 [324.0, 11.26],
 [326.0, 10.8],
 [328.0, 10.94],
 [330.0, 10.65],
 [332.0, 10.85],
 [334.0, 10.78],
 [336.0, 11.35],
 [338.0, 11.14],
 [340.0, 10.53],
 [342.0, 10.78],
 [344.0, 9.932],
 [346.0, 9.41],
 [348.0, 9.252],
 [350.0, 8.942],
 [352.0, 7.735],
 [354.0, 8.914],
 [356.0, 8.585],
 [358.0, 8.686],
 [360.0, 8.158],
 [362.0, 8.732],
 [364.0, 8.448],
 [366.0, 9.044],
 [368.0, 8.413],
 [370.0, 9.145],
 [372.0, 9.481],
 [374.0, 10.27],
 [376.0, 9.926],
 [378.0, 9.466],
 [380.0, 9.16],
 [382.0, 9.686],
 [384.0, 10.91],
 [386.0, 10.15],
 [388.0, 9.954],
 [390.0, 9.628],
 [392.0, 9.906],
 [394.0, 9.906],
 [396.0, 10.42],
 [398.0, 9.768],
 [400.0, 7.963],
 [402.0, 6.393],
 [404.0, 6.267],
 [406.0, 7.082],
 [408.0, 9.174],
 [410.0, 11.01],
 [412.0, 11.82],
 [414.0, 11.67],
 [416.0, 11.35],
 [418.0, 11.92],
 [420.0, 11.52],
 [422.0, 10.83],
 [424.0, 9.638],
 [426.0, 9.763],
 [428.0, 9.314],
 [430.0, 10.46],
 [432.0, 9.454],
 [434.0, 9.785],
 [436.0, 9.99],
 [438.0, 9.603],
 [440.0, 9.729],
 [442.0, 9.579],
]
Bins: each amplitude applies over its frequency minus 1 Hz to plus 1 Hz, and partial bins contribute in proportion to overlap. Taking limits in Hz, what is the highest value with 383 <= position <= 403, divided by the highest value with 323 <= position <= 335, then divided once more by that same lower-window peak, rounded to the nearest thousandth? 0.086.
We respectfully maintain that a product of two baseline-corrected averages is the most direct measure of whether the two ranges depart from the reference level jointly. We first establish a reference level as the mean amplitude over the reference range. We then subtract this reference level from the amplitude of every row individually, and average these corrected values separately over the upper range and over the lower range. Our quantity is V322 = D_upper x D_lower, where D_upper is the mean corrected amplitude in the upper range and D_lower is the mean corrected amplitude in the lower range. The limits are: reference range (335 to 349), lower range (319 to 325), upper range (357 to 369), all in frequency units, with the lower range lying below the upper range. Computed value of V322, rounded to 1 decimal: -1.9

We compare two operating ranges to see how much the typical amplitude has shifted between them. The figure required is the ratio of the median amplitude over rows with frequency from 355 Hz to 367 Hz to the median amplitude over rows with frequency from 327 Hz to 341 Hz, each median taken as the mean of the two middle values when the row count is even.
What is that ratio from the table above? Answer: 0.80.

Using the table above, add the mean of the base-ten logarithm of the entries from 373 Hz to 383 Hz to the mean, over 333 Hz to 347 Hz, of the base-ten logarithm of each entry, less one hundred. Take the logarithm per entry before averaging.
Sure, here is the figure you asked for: -97.99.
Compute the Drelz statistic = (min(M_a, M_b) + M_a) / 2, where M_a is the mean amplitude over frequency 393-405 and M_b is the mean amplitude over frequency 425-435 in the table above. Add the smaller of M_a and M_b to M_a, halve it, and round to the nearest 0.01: 8.45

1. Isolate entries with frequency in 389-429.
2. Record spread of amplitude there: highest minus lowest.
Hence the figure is 5.7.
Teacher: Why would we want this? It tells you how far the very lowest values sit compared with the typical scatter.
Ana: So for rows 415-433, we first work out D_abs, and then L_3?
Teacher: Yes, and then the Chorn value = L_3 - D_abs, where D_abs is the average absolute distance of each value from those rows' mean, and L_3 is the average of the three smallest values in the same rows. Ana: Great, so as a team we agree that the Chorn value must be 8.6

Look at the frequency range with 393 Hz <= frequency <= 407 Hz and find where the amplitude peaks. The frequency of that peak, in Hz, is 396.0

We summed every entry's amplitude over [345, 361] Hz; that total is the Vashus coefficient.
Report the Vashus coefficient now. 70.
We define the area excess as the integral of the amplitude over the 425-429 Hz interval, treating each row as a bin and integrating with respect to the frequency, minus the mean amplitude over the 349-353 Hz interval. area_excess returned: 29.8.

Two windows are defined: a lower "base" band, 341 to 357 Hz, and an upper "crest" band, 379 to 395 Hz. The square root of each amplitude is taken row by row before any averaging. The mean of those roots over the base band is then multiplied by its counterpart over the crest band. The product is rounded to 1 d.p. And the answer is 9.5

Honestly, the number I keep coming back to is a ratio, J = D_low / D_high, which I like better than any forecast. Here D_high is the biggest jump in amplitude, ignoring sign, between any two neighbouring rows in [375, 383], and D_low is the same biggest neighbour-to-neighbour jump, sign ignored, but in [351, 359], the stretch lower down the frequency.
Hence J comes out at 2.2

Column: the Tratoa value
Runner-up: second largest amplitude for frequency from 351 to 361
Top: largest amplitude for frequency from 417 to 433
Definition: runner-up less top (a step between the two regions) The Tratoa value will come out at -3.2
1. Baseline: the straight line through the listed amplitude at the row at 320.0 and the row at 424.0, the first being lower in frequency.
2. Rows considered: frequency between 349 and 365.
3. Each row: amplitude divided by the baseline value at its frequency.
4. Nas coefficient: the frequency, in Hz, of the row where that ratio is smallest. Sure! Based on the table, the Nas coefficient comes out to 352.0 Hz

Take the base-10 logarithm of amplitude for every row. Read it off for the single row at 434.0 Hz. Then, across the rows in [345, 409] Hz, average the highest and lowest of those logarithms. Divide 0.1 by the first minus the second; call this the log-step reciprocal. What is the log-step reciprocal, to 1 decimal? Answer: 1.4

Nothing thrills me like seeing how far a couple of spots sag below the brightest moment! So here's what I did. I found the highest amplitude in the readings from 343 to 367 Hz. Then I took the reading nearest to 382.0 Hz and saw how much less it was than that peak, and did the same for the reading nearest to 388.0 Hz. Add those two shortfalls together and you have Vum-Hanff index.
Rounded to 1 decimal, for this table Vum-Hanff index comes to 0.2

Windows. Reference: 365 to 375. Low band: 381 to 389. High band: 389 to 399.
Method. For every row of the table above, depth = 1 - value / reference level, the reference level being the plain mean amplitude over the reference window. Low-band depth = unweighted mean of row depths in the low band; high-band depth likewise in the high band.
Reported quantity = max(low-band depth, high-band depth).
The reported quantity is -0.07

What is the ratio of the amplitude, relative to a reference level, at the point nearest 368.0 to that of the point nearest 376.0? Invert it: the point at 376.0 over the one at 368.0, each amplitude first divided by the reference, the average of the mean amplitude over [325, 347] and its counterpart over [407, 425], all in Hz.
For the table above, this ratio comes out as 1.18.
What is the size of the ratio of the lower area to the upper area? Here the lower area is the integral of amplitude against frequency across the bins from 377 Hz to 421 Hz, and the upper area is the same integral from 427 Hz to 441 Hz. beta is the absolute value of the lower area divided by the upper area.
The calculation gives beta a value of 3.1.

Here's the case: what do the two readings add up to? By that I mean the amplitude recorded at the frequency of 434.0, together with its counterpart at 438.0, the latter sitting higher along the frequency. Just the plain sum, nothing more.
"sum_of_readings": 19.4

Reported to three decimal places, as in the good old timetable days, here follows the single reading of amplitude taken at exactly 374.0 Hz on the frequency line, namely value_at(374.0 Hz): 10.270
